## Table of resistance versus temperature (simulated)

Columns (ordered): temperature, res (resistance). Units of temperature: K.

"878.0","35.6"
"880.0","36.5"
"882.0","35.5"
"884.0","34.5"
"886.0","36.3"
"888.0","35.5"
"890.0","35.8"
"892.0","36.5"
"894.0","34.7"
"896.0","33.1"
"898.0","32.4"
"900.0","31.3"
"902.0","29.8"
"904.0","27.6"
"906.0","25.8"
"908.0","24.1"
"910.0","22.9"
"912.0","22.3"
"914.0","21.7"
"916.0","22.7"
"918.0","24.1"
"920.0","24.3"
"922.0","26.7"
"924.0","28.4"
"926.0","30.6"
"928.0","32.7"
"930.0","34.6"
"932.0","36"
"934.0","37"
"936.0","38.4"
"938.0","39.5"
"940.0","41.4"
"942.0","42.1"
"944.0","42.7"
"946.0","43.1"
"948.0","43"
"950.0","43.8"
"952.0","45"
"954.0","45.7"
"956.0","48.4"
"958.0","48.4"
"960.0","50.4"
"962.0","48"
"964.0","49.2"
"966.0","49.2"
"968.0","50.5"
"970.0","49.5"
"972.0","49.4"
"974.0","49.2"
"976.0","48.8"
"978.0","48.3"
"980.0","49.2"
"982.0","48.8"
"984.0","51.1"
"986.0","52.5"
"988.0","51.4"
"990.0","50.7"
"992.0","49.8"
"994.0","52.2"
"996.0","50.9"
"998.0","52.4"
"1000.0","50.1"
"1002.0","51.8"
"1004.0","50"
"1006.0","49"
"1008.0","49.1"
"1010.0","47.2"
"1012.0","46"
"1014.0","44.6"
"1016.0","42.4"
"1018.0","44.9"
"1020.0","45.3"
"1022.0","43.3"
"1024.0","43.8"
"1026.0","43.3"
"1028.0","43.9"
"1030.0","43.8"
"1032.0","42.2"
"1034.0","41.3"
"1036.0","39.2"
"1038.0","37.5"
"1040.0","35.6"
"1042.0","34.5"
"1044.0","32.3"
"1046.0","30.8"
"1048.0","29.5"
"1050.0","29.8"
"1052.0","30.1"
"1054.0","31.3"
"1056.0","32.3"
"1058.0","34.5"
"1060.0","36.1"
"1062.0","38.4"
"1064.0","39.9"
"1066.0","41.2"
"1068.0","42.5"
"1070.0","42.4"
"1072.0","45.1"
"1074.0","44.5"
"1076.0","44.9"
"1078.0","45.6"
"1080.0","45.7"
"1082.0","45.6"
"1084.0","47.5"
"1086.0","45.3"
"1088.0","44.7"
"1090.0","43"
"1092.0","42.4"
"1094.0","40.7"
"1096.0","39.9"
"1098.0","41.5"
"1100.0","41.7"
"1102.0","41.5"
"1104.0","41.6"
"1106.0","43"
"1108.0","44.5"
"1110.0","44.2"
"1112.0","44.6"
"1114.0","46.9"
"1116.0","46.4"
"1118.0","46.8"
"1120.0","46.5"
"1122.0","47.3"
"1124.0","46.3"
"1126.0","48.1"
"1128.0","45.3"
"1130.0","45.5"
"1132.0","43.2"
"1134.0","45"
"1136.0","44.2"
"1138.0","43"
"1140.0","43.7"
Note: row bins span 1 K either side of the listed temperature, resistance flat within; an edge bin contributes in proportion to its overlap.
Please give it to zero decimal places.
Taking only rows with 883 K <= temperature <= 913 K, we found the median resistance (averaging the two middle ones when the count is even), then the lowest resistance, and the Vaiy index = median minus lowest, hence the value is 10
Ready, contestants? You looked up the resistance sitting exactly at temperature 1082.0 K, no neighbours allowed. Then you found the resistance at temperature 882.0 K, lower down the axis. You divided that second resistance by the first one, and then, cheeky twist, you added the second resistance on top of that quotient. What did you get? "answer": 36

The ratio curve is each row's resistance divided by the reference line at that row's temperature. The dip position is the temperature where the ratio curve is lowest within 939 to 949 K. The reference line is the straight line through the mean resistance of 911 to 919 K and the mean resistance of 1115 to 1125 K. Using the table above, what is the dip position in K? 940.0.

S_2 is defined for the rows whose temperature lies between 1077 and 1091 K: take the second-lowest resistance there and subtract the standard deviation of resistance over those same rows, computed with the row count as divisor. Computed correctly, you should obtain 43.5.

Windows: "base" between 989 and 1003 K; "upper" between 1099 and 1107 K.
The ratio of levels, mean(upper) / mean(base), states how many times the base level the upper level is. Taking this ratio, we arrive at 0.82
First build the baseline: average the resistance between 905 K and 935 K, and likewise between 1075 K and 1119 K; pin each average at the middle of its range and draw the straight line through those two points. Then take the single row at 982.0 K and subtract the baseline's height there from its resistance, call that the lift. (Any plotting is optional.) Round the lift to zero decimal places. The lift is 15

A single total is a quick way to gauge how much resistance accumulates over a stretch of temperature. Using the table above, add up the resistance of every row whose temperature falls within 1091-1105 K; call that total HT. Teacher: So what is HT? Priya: 289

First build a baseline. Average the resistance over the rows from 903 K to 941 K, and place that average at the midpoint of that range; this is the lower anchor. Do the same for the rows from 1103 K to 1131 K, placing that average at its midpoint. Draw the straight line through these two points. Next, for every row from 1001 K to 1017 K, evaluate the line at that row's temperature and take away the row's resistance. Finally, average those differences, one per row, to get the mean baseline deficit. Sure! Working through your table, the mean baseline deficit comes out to -11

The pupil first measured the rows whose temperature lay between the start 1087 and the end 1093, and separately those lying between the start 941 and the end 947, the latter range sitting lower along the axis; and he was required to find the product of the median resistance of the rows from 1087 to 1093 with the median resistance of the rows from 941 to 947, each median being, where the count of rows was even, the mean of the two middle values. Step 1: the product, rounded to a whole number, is 1836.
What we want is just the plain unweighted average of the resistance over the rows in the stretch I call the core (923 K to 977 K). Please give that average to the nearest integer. 43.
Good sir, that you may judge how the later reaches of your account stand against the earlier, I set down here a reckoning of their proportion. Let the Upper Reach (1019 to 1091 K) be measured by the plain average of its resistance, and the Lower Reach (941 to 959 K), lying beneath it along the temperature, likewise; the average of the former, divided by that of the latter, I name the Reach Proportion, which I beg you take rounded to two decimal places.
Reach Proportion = 0.89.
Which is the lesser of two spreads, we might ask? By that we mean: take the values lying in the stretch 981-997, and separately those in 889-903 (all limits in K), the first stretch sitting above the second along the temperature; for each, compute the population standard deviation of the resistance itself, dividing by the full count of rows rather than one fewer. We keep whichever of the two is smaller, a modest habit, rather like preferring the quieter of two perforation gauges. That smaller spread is 1.1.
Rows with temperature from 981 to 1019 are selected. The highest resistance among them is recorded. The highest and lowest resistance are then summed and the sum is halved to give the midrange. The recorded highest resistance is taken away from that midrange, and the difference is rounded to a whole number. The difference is -5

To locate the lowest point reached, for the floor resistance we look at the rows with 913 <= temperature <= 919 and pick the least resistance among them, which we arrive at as 21.7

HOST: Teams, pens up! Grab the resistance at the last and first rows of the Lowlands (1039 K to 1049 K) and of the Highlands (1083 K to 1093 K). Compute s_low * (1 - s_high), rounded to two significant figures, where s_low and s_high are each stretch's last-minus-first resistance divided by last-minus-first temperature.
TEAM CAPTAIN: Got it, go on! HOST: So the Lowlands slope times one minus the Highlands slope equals -1.2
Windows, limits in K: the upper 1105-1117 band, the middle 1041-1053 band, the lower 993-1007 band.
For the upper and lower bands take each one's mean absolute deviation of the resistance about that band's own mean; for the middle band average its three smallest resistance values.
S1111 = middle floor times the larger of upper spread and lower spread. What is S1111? 34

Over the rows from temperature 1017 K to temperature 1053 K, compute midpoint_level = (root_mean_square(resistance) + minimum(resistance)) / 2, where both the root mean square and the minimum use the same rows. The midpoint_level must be 34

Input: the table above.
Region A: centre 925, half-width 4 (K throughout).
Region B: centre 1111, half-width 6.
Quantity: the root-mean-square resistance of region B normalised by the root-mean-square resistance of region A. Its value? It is 1.51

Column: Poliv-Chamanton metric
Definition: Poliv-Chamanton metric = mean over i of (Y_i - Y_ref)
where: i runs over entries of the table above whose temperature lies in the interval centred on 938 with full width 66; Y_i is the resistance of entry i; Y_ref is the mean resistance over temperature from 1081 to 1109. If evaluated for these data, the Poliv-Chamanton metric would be -6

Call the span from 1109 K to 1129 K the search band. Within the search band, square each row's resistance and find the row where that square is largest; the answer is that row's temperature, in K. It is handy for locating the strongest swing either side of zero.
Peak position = 1126.0 K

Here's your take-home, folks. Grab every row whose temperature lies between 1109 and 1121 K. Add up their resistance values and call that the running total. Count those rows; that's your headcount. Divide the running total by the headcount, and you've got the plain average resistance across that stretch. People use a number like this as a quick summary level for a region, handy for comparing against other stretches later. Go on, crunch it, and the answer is 46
